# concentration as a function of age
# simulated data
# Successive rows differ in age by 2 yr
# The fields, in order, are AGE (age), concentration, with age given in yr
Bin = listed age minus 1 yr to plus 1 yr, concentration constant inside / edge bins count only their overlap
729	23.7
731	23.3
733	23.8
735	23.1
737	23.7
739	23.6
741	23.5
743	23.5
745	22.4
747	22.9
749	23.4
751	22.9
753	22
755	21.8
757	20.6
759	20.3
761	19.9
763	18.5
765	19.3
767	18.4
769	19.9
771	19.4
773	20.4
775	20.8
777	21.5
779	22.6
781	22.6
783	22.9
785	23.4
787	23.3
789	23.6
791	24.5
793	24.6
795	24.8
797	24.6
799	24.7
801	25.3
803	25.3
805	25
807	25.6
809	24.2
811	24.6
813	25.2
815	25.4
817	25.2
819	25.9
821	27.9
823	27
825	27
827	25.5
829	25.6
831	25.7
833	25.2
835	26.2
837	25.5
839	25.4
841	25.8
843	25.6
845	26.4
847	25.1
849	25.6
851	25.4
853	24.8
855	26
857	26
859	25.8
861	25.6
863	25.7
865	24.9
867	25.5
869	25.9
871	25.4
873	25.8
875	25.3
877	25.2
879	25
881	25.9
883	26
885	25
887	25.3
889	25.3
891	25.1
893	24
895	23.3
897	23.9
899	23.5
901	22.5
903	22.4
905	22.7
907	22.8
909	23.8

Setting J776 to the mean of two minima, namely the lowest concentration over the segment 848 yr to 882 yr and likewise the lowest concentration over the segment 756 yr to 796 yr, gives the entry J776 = 21.6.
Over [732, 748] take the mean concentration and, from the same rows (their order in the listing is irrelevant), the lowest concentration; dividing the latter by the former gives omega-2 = 0.961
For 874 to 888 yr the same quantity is 0.985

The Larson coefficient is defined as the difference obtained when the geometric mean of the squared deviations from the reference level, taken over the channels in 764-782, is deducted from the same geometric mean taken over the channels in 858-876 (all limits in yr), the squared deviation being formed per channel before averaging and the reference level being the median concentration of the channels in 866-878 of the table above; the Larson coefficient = -22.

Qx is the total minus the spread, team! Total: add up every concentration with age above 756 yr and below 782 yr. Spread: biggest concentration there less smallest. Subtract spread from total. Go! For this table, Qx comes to 260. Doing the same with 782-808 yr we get 315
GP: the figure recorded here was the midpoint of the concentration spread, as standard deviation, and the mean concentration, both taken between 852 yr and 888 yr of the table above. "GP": 13.0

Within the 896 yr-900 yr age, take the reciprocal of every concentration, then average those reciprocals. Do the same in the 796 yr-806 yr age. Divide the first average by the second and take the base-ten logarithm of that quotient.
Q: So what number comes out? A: 0.023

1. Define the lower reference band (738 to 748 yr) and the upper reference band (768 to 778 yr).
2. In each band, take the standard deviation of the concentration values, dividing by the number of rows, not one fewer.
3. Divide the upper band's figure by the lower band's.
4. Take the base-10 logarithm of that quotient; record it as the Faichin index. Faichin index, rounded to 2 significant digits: 0.19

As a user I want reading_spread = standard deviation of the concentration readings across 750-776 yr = 1.3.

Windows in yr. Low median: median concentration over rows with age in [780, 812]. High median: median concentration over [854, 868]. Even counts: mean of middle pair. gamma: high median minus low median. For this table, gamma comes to 1.1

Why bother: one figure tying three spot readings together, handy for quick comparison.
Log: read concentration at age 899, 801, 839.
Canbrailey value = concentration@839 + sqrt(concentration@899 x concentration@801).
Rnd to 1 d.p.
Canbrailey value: 49.8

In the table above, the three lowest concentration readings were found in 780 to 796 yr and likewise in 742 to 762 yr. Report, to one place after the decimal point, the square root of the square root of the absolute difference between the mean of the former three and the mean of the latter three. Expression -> 1.3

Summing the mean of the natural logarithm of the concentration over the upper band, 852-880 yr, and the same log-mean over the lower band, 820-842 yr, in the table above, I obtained 6.50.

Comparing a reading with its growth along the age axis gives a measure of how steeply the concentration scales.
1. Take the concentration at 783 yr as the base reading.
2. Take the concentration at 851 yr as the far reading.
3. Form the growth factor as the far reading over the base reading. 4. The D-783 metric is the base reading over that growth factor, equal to 20.6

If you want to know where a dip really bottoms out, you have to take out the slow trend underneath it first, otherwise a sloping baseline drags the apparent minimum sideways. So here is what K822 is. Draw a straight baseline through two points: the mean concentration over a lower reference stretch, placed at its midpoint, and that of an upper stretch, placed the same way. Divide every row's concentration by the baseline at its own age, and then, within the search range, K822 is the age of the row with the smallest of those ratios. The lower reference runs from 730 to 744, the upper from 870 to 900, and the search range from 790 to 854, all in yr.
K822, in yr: 809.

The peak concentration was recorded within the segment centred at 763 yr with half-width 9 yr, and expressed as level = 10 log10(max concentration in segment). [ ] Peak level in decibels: 13.38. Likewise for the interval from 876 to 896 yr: 14.15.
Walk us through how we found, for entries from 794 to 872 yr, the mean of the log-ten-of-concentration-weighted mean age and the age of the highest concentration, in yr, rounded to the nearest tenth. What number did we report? 827.0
